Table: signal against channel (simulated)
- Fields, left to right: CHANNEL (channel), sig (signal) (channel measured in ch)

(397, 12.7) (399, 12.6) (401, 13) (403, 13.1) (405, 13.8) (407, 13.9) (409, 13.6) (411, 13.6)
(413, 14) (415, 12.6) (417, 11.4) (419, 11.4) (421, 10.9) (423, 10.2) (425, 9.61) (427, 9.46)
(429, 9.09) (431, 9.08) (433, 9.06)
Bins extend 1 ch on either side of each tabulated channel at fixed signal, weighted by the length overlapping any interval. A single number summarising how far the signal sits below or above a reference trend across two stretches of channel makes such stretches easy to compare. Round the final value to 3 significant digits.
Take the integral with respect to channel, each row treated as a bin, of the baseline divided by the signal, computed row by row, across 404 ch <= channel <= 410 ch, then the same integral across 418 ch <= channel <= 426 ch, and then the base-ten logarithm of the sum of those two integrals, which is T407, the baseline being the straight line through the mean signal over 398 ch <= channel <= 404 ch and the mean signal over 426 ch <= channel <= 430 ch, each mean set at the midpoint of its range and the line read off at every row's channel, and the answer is 1.11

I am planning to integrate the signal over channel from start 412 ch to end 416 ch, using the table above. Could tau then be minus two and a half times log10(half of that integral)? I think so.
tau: -3.56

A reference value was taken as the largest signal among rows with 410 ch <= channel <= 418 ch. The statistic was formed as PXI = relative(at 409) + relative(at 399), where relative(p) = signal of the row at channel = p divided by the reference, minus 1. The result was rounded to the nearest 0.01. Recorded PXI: -0.13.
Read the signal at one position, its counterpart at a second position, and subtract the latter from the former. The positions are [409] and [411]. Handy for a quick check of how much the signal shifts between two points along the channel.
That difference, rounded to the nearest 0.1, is 0.0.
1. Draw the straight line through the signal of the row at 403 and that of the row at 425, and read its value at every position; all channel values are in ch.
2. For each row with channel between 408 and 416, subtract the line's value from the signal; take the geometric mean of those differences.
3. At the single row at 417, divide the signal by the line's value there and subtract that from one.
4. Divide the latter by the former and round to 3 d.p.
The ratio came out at -0.028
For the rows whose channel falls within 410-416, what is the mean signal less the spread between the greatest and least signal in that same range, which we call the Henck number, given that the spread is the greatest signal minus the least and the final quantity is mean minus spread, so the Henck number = 12.0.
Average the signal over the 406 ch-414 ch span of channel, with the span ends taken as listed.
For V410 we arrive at 13.8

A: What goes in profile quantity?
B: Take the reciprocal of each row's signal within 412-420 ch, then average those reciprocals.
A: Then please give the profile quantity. 0.082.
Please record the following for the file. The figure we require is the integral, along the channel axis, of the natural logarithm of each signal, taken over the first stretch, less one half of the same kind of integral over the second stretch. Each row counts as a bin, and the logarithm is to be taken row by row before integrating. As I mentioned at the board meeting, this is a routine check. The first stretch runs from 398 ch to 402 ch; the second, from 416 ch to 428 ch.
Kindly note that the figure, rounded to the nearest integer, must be -4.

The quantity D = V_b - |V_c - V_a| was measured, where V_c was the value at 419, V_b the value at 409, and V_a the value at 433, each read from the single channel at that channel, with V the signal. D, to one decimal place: 11.3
